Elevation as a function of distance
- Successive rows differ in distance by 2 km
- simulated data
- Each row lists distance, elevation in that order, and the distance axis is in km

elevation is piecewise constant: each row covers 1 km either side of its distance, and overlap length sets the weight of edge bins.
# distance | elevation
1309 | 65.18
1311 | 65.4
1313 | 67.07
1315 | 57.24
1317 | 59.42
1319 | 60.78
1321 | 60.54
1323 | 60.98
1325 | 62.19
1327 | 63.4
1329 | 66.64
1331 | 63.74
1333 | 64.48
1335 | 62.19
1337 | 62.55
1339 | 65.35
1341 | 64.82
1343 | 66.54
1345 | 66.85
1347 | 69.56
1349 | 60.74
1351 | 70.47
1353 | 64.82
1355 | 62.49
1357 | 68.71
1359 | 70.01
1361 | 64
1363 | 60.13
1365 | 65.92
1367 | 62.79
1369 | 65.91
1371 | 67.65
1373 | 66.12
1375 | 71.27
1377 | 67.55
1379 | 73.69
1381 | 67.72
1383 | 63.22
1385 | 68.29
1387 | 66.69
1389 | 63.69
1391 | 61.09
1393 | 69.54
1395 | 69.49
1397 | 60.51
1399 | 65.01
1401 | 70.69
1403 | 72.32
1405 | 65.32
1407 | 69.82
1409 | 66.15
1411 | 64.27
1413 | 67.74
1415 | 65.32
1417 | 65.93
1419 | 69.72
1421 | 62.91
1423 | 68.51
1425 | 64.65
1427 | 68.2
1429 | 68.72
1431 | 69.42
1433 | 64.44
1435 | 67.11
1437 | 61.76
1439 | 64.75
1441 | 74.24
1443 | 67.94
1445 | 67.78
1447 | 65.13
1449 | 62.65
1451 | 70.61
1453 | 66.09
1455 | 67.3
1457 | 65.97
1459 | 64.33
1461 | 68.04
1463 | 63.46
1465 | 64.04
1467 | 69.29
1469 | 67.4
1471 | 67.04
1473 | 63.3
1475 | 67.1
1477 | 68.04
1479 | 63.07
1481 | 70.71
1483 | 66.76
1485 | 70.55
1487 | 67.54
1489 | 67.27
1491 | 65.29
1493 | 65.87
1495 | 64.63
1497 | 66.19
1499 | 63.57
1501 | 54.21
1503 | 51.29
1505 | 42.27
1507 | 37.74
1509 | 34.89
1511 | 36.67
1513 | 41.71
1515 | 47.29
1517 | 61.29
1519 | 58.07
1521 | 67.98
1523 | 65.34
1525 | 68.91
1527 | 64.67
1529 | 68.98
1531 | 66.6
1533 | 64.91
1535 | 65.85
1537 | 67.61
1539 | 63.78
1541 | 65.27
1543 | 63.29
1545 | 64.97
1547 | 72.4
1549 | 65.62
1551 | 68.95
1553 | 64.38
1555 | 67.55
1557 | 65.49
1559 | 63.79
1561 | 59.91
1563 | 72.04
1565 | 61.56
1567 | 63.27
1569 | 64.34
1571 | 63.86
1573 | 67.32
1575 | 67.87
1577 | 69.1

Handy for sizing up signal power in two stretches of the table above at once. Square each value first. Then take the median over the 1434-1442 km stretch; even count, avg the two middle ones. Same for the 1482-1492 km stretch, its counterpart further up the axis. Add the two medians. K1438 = 8873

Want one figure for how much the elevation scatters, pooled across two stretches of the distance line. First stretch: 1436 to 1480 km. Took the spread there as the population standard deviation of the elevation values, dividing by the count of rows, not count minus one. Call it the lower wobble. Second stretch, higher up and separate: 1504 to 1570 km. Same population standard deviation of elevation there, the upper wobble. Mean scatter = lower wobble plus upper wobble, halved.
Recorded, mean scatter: 6.6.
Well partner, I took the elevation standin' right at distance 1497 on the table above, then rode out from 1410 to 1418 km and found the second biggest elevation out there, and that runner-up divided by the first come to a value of 1.00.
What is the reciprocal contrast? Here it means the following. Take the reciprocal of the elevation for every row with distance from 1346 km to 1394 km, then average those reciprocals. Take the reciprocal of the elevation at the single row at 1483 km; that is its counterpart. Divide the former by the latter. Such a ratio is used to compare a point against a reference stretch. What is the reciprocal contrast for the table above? 1.01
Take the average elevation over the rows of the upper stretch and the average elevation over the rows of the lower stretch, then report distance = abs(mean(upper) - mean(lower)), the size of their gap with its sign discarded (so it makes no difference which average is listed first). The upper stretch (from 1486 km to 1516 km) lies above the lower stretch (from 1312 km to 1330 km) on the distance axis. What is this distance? 8.3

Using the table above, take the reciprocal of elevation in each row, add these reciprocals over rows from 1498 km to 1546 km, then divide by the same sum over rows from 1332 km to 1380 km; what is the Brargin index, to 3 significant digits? 1.20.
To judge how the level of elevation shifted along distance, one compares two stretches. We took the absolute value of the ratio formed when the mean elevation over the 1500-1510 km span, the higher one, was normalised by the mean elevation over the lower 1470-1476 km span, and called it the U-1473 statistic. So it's 0.67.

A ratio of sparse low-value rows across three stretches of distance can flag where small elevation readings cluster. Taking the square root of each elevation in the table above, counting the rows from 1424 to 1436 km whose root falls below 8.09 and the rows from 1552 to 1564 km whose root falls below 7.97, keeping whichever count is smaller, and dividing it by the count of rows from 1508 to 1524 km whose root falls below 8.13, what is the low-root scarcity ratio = 0.14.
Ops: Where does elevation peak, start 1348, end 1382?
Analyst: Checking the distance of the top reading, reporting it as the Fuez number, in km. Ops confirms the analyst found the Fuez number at 1379 km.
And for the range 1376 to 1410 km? 1379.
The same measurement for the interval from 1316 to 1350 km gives 1347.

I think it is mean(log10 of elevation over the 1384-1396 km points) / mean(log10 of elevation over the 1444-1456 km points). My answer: 1.00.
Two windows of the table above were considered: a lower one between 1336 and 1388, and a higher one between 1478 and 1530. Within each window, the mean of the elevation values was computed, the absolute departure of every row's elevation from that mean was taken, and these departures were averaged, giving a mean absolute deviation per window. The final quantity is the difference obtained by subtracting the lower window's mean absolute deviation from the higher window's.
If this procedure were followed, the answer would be 7.2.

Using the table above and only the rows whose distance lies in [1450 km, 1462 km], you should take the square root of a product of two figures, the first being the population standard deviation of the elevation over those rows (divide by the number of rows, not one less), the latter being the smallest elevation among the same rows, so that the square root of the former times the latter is 11.2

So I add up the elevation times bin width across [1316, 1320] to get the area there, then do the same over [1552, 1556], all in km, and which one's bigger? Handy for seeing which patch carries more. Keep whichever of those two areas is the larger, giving 264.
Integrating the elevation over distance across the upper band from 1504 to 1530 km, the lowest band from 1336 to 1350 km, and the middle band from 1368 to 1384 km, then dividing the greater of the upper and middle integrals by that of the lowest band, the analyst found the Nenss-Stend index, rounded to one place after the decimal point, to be 1.5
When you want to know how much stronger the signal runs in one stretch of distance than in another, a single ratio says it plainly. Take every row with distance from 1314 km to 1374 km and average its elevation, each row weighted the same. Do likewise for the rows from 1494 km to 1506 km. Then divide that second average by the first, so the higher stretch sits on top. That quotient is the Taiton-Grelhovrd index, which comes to 0.89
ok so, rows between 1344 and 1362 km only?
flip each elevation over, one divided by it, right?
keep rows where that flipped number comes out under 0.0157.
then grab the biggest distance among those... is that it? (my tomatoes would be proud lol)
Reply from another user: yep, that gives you 1361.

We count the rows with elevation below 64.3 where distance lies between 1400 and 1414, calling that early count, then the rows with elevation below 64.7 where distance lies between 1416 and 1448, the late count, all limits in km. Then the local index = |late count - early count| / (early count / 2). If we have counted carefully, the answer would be 6.0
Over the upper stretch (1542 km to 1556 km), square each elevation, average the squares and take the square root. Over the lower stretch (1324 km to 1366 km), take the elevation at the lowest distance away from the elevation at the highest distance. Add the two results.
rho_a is 71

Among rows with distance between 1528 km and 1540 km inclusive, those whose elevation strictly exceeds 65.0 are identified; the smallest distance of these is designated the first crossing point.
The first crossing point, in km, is 1529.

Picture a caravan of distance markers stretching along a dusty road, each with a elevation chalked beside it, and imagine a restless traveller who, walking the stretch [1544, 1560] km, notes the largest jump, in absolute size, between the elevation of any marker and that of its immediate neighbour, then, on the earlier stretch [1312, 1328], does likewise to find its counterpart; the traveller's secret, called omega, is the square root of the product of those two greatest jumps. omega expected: 8.5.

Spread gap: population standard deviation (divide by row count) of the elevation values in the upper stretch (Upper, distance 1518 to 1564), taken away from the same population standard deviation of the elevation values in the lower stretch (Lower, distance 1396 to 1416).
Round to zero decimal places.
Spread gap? 0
